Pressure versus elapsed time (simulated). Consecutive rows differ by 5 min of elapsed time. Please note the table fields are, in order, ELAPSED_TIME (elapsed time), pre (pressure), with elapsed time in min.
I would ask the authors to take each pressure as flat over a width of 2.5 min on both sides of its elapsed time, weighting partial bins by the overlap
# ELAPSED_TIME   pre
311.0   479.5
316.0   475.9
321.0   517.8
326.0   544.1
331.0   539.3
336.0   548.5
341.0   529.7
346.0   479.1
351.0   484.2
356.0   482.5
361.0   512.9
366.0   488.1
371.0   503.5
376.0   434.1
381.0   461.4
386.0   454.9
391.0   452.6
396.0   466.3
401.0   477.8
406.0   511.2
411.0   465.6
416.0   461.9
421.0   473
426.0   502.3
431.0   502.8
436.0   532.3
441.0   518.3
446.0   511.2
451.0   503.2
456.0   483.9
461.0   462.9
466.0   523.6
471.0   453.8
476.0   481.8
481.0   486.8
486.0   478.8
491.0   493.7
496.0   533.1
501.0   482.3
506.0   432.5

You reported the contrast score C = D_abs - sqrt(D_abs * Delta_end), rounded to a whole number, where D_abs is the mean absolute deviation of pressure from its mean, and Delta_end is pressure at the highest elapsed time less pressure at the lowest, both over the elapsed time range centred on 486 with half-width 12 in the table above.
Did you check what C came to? -13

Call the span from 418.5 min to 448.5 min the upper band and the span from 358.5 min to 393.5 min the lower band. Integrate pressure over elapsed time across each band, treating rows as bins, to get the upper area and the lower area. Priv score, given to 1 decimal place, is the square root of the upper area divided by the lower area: 1.0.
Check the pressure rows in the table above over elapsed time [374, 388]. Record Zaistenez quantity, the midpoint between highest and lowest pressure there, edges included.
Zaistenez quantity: 448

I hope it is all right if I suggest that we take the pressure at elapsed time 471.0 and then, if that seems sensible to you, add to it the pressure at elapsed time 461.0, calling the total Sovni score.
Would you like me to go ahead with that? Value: 917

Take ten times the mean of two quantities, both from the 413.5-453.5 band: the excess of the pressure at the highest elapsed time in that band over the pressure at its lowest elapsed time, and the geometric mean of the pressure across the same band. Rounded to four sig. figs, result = 2707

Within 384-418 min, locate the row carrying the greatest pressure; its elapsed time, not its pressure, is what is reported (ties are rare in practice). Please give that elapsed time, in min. 406.0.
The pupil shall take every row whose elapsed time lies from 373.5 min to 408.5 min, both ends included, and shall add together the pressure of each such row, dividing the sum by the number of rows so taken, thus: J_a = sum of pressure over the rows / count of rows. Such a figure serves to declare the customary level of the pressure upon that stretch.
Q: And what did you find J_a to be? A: 465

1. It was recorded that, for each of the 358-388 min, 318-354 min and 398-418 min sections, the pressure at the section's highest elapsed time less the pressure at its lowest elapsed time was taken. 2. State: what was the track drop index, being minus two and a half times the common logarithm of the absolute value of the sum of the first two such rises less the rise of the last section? -4.7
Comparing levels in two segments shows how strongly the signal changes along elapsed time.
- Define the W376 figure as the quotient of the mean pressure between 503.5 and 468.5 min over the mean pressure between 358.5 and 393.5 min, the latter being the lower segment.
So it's 1.03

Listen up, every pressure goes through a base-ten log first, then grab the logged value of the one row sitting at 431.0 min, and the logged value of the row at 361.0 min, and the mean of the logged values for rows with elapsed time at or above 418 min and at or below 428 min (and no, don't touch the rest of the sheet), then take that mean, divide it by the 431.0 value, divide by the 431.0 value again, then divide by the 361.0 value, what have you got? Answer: 0.136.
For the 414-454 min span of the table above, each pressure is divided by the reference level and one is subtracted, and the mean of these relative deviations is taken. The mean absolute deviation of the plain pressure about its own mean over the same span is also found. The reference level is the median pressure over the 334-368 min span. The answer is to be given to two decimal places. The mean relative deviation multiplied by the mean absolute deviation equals 0.43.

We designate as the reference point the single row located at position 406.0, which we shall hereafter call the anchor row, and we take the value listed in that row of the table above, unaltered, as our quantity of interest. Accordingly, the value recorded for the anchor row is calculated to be 511.2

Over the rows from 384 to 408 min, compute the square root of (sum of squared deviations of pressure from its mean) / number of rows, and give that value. 21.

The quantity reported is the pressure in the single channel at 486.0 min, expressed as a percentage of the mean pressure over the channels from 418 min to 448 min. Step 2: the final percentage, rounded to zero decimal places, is 95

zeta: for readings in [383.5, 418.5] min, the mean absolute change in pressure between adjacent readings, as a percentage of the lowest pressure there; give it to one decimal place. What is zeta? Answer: 4.1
